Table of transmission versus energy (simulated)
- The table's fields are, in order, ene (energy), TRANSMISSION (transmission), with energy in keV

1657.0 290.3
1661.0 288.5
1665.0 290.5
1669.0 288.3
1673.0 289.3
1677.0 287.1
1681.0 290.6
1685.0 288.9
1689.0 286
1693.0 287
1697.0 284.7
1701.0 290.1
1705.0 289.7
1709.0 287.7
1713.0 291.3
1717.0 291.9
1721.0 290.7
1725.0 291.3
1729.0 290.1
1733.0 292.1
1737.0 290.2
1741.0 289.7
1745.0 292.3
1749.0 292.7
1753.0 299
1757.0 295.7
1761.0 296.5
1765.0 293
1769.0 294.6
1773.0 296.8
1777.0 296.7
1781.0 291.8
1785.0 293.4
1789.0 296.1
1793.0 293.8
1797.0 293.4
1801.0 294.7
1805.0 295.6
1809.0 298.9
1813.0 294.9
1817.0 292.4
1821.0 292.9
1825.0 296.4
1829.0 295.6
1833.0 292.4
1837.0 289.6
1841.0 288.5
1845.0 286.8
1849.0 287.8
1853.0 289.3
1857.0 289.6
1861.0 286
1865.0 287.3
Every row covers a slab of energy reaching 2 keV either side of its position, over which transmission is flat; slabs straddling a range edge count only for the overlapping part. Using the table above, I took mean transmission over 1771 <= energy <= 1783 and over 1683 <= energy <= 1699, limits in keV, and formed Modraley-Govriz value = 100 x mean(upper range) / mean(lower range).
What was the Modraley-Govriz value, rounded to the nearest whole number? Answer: 103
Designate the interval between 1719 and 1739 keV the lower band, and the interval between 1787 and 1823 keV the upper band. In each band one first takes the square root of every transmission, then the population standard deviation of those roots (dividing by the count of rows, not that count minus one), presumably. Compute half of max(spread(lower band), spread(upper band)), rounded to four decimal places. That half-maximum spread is 0.0272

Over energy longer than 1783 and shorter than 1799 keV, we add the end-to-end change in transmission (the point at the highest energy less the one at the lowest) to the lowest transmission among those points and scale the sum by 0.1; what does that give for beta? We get 29.3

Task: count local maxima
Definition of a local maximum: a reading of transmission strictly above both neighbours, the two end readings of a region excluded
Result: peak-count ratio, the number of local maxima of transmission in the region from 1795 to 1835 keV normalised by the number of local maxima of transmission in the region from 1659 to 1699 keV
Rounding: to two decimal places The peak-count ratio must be 0.50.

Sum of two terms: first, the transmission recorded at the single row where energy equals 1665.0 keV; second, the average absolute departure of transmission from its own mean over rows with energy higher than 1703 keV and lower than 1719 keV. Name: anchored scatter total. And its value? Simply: 292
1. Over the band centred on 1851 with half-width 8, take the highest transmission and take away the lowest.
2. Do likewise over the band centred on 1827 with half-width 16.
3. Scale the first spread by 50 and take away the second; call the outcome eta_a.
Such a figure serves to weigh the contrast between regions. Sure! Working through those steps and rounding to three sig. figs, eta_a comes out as 132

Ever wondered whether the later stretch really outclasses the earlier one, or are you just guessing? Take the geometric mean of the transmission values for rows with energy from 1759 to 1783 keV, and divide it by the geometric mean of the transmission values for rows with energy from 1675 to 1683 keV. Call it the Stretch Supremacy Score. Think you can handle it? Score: 1.02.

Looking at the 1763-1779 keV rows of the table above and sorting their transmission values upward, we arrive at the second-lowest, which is 294.6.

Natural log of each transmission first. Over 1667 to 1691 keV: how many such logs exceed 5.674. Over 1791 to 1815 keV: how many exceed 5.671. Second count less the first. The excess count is 6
